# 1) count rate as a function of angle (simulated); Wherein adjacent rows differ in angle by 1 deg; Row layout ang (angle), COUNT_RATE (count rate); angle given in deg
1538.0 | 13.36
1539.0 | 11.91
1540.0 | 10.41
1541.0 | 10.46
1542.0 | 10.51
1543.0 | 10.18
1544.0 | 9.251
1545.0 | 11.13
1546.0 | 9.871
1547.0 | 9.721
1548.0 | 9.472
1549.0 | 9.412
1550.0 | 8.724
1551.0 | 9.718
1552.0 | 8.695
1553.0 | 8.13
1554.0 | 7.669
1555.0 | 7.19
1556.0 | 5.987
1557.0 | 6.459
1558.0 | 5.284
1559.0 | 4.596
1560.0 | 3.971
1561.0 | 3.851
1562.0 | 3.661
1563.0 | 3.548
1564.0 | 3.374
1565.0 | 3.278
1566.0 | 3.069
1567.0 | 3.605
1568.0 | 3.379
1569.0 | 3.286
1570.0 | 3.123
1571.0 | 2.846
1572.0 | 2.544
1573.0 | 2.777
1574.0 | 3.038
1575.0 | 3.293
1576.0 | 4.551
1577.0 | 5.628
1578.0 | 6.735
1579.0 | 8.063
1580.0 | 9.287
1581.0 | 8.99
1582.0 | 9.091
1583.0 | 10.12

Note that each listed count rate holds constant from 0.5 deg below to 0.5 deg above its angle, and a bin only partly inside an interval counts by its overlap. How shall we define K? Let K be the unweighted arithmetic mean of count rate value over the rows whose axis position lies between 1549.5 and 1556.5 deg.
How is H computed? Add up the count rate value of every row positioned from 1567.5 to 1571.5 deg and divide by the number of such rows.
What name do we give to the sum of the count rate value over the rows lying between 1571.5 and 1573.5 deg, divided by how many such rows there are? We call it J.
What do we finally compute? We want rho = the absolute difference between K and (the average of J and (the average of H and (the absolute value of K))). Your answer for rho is 3.9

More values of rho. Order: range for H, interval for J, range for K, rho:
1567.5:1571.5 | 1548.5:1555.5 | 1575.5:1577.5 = 1.2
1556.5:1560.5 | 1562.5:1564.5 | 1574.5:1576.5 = 0.1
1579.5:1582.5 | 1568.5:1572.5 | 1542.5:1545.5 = 3.9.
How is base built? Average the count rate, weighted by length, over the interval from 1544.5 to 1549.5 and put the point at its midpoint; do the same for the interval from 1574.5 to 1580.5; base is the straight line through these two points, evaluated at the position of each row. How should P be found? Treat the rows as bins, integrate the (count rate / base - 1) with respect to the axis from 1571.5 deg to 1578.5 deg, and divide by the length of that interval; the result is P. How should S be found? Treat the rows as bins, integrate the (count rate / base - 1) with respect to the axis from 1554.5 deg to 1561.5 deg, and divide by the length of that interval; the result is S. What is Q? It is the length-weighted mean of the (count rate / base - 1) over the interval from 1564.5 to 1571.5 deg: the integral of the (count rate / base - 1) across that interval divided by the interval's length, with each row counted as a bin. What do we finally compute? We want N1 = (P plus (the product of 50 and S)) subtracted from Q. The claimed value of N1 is 19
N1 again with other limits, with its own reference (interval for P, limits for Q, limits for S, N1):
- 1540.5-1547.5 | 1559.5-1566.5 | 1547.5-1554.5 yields 3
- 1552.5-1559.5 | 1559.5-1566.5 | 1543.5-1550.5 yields 1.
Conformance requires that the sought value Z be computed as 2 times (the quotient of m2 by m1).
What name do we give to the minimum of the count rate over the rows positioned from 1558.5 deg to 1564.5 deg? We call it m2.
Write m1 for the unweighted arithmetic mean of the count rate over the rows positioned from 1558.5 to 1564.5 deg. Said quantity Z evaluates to 1.76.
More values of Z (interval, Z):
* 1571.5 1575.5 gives 1.75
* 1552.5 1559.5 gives 1.42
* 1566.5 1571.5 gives 1.75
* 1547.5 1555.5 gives 1.67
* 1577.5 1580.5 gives 1.68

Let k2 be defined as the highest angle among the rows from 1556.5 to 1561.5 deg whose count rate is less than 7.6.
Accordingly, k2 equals 1561.0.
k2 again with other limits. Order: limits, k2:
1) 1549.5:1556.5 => 1556.0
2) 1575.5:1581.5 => 1578.0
